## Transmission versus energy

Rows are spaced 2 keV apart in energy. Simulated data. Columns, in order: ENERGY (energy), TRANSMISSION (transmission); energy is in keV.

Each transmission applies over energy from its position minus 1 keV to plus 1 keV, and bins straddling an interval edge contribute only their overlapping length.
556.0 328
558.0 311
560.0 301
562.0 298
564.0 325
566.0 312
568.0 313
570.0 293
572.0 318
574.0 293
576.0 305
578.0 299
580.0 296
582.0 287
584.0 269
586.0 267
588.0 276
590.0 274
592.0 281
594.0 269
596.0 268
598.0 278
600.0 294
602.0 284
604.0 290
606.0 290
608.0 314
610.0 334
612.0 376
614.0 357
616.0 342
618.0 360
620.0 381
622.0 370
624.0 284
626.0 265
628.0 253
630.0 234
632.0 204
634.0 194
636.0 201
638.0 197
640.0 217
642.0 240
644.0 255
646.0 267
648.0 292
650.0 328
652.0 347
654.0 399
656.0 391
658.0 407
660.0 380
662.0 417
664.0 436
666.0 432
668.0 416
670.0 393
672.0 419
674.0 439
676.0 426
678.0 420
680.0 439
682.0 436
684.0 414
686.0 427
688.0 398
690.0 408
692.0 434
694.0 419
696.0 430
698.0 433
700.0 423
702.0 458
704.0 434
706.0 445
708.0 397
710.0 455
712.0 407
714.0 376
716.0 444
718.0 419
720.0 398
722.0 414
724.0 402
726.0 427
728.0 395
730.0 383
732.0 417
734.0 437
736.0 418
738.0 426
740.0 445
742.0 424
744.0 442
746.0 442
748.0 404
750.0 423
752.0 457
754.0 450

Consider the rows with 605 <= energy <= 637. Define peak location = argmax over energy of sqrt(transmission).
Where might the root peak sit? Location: 620.0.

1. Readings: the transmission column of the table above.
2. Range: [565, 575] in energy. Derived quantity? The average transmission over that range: 306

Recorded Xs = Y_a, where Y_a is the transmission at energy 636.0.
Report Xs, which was 201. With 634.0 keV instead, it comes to 194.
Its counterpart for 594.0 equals 269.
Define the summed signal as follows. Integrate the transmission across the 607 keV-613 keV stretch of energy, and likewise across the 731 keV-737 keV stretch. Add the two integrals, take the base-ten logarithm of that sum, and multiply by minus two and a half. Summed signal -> -9.2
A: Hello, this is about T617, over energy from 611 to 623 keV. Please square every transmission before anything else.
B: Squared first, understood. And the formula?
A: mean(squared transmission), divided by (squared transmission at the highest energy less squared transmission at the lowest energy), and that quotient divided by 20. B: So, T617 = -1.5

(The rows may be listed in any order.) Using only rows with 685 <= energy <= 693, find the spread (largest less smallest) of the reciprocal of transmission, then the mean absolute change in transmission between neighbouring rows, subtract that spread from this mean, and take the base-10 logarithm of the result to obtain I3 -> 1.34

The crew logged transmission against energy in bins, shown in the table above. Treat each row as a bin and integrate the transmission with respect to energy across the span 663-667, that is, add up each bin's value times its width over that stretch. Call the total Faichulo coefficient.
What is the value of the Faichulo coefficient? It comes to 1736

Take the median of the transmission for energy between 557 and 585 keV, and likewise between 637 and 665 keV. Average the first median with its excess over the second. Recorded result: 131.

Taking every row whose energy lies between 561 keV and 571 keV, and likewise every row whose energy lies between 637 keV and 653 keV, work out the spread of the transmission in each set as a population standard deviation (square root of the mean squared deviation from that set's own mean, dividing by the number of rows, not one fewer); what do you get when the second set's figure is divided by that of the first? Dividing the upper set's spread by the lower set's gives 4.3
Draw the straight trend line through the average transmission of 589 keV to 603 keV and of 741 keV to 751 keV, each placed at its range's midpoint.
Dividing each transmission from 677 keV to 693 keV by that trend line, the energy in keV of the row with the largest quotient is 680.0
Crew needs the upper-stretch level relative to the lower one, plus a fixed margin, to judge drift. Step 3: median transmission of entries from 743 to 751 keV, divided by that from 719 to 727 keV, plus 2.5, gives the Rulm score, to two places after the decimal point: 3.56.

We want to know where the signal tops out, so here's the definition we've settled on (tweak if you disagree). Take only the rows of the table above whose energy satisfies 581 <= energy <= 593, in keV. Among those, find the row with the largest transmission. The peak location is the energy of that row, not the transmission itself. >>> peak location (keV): 582.0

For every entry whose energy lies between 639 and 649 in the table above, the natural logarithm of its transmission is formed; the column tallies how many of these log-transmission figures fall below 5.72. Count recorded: 5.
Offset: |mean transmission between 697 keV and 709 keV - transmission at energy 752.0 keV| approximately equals 25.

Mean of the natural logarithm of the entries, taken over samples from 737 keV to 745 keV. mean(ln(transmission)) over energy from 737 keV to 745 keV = 6.07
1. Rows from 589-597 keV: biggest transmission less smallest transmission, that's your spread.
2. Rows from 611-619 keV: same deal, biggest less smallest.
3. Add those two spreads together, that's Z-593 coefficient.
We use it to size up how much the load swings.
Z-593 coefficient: 47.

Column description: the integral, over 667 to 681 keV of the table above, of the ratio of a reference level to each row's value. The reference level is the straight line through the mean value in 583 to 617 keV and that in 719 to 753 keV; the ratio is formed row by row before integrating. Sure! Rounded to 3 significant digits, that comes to 12.1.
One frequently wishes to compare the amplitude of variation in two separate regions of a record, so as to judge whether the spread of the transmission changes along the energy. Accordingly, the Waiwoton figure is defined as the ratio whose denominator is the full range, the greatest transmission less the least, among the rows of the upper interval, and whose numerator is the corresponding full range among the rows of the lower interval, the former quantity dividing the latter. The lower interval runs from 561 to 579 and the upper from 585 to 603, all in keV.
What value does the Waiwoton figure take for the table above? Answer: 1.2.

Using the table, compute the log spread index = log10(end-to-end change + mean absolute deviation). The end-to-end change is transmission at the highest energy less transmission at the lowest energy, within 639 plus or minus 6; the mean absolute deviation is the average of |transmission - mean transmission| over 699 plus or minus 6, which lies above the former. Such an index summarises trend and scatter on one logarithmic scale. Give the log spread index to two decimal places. 1.84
